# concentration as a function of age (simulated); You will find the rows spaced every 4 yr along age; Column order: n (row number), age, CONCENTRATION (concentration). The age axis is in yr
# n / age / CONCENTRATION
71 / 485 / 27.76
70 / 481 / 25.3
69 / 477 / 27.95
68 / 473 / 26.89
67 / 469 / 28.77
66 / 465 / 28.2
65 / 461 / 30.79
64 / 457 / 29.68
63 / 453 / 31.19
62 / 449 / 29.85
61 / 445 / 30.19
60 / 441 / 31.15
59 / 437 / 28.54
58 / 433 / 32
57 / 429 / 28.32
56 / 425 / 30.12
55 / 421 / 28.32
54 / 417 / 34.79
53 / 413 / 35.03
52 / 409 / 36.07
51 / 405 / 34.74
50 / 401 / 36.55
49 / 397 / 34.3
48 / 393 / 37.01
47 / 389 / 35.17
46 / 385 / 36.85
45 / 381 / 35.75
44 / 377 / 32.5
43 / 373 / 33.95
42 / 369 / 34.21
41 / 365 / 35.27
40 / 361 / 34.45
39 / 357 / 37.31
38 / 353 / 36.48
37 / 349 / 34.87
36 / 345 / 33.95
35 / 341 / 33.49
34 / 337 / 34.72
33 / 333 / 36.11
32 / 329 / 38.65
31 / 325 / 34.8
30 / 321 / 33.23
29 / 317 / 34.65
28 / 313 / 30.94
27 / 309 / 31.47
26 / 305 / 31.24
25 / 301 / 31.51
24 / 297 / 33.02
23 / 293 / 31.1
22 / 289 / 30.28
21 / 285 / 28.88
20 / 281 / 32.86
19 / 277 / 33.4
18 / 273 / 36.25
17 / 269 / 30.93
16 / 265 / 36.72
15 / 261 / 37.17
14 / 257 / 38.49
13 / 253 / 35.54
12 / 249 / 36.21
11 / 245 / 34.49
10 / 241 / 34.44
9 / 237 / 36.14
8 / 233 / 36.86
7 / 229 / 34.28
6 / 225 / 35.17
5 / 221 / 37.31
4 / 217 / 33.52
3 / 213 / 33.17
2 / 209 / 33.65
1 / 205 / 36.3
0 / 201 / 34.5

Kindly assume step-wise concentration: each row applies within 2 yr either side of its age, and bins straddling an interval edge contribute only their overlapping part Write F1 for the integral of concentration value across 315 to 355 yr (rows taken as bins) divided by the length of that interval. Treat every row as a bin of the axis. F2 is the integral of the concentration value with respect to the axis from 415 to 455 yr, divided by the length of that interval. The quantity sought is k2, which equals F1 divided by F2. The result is 1.15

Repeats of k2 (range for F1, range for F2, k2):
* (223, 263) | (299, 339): 1.06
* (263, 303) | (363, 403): 0.92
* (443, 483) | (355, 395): 0.82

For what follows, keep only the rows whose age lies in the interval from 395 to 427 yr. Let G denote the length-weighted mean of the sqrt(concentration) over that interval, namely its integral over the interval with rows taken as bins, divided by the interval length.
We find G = 5.80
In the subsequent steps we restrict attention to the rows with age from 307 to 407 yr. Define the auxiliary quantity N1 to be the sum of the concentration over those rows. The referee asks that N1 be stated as 871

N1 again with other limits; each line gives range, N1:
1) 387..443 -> 462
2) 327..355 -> 248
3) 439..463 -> 183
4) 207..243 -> 315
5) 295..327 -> 261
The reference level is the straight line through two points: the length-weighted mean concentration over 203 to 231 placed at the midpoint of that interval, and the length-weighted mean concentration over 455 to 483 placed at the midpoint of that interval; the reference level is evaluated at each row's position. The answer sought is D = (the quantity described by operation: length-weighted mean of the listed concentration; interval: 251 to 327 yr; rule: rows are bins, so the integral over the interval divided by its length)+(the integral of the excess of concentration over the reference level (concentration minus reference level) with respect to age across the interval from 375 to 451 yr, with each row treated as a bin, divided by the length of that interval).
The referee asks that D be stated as 36.6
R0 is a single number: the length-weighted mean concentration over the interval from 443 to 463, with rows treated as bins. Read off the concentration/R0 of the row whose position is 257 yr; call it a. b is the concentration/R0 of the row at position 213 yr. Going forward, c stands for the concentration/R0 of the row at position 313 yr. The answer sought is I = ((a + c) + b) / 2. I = 1.69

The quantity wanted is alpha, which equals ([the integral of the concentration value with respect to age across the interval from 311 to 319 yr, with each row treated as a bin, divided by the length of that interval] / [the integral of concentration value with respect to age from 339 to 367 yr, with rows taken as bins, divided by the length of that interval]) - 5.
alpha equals -4.07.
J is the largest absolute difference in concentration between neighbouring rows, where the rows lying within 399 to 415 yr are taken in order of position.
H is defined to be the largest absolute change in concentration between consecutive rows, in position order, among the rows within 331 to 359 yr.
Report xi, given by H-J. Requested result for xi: -0.2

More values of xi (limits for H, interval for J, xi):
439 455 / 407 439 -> -5.1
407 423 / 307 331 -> 2.6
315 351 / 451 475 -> 1.3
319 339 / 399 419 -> 2.0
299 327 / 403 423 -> -2.8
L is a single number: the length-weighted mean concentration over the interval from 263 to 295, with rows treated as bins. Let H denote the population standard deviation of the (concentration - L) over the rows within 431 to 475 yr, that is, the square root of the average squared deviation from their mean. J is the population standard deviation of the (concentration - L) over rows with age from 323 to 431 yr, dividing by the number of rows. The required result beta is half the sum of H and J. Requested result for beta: 1.93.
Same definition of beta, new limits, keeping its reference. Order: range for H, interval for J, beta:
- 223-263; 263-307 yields 1.80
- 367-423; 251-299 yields 2.54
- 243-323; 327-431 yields 2.52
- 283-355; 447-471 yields 1.73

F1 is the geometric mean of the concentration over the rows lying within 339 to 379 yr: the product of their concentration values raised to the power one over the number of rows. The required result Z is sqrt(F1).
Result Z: 5.88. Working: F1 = 34.6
